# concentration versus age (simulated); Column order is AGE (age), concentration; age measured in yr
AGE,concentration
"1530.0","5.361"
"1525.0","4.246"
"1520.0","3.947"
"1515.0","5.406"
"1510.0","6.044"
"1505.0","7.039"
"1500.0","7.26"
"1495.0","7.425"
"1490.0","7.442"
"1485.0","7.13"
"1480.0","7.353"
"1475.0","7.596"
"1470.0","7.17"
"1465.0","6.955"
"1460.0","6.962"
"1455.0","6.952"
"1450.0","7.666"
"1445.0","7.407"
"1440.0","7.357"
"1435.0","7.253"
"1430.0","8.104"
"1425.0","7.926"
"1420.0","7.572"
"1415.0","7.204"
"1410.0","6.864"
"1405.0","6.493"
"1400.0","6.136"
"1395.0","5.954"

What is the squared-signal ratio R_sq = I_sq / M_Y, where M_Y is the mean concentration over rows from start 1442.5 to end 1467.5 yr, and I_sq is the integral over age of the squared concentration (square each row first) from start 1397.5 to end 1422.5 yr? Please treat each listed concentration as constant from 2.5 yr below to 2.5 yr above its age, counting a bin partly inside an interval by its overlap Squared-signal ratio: 164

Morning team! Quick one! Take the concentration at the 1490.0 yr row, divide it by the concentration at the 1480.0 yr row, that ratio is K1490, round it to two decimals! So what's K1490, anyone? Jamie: 1.01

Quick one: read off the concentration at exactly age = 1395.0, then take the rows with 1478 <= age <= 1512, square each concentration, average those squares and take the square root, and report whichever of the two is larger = 7.11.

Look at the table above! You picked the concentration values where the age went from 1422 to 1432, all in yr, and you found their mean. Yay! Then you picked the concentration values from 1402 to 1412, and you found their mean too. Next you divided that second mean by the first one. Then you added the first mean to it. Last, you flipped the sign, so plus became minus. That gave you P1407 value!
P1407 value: -8.8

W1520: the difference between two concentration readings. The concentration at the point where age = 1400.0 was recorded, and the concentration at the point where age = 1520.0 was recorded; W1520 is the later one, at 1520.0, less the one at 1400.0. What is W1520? -2.19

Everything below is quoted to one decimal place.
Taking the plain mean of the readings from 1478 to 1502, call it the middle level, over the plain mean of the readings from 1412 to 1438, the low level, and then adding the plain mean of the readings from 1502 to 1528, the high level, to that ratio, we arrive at 6.3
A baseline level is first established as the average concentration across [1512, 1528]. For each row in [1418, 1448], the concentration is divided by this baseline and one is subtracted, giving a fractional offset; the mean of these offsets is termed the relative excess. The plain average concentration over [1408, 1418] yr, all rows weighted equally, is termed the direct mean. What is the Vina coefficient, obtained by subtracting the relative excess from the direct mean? 6.4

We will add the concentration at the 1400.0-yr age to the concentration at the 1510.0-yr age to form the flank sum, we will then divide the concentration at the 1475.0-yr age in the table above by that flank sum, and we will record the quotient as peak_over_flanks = 0.624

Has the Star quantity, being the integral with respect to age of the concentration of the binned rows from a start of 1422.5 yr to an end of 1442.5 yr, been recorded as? 153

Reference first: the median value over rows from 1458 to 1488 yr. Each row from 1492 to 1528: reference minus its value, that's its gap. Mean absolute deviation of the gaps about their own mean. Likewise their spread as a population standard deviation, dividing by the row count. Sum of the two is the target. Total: 2.5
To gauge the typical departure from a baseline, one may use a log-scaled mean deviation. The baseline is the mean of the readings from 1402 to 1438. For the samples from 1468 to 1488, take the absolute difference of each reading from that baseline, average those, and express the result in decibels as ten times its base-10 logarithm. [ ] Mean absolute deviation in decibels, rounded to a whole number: -8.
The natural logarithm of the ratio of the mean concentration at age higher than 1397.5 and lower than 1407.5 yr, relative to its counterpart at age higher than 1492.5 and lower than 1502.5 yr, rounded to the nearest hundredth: -0.15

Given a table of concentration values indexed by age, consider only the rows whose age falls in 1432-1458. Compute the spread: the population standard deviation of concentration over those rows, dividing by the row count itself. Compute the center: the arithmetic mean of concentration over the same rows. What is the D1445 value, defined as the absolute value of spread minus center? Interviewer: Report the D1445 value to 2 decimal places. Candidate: 7.10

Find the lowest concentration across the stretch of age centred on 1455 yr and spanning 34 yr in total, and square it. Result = 48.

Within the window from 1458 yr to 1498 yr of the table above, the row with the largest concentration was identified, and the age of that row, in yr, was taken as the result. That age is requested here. 1475.0 yr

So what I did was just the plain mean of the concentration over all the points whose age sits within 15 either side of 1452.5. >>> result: 7.22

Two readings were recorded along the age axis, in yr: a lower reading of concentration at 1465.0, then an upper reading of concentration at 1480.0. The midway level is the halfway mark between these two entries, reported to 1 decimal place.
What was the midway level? 7.2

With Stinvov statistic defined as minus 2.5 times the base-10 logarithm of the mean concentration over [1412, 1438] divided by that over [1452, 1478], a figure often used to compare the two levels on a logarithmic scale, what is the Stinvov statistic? -0.07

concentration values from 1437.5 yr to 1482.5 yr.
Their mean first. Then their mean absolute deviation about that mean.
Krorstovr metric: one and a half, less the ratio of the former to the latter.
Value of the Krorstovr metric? -30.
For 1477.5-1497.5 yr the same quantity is -69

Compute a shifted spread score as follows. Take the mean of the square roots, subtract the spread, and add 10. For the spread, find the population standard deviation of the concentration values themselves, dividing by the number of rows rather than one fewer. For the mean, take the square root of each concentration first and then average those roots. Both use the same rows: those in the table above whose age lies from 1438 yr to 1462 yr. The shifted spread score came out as 12.4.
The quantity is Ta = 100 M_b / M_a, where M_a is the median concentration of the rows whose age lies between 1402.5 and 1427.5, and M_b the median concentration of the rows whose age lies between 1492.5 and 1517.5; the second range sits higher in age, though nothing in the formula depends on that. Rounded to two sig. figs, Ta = 98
